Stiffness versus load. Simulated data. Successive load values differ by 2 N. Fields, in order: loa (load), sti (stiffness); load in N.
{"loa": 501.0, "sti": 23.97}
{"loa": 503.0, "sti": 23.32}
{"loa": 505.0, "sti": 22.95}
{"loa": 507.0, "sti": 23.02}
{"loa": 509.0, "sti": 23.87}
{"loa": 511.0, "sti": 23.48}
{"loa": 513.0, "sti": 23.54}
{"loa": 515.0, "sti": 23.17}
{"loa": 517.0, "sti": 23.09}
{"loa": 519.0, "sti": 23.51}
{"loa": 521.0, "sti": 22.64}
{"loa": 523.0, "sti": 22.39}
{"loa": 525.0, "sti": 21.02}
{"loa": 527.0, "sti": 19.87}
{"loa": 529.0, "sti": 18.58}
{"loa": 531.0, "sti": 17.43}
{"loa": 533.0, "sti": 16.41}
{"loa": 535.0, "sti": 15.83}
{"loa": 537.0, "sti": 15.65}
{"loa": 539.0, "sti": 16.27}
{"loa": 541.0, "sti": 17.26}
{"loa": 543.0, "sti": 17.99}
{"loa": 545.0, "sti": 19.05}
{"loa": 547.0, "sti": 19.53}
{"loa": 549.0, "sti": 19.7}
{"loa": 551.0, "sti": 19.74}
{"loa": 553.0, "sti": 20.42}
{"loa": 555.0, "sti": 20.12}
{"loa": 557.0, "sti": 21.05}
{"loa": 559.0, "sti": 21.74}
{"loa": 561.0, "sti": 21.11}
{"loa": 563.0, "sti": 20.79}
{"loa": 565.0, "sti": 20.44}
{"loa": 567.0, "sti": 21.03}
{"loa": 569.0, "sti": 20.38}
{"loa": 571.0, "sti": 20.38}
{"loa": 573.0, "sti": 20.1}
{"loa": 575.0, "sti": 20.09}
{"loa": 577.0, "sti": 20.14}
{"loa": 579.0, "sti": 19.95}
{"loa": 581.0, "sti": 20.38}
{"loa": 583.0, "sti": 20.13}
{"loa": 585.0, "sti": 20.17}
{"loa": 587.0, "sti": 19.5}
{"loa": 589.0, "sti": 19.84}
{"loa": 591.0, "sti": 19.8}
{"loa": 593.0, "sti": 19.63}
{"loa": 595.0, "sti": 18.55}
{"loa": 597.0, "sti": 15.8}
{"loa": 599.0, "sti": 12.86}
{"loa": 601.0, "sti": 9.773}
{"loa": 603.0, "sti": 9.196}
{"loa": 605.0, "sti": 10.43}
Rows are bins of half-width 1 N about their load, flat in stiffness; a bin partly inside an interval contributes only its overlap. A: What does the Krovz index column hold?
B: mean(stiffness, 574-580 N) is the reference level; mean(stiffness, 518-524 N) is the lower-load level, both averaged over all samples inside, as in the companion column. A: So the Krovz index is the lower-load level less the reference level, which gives 3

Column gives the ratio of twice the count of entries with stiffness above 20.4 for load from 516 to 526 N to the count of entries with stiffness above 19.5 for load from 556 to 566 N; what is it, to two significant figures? 2.0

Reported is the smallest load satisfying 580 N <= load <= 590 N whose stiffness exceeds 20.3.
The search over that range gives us 581.0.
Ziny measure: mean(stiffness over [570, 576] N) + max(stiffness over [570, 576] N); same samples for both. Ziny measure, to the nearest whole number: 41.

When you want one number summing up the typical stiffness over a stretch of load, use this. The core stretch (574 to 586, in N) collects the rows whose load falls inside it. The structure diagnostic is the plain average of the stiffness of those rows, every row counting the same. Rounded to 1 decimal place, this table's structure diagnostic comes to 20.1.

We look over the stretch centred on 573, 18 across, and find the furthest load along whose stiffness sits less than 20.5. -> 581.0 N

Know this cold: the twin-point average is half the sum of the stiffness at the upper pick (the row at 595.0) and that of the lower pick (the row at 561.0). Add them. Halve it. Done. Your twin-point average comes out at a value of 19.8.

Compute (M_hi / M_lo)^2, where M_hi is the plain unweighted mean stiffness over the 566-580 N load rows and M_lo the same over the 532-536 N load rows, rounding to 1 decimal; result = 1.6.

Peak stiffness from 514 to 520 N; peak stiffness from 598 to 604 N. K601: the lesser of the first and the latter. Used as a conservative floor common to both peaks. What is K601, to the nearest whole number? 13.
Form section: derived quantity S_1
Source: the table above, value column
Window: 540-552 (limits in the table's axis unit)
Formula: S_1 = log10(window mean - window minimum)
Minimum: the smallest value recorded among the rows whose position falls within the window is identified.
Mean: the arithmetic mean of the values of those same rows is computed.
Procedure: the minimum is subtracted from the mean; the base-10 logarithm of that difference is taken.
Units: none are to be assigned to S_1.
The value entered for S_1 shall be 0.21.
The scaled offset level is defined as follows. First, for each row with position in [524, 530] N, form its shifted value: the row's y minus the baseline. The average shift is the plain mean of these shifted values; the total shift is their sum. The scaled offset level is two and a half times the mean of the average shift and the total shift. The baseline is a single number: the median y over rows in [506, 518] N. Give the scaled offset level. -18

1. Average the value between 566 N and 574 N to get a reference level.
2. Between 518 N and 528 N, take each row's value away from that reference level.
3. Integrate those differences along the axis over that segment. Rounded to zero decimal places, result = -14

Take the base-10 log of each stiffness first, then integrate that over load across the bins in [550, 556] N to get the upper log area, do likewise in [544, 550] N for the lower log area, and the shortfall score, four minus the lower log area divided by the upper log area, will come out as 3.01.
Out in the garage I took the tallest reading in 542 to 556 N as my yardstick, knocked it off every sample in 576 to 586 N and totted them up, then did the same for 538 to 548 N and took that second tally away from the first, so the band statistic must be 11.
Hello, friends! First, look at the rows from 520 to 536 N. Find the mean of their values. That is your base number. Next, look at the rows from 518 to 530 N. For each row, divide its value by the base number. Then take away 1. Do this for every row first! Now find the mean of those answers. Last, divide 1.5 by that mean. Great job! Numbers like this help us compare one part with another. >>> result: 14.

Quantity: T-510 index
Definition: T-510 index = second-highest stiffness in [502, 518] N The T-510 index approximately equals 23.54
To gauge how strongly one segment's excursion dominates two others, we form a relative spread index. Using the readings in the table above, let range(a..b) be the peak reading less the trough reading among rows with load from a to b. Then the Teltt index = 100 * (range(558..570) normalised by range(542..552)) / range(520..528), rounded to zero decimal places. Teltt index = 28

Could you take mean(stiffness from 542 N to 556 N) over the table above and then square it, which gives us 381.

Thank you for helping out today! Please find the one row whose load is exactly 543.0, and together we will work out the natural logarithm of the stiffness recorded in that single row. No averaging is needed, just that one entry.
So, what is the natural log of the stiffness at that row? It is 2.89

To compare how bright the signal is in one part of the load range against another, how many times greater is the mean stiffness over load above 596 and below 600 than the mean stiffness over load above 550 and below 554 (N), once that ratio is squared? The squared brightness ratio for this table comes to 0.51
